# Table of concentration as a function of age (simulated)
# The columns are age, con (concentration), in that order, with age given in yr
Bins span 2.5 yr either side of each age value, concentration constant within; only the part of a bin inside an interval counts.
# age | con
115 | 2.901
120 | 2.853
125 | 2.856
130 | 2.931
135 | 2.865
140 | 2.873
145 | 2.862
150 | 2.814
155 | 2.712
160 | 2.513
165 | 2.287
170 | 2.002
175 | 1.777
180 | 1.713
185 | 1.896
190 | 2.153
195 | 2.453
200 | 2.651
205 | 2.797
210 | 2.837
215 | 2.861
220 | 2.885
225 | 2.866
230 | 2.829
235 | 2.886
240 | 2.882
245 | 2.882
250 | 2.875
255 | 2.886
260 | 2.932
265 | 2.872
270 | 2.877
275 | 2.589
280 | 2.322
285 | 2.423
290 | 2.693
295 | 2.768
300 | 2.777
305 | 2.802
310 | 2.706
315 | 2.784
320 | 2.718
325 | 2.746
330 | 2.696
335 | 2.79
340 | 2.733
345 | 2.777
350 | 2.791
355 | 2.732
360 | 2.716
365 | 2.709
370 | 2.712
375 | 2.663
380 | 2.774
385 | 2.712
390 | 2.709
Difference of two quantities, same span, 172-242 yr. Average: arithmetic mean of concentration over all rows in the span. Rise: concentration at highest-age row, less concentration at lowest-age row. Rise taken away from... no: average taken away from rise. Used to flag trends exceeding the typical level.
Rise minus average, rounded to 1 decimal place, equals -1.4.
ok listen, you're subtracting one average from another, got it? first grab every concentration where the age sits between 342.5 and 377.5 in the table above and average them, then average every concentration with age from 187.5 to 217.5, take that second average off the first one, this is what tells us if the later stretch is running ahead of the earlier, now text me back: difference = 0.1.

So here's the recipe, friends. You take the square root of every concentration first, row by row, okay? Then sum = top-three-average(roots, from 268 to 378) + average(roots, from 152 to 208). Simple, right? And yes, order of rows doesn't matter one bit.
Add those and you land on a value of 3.18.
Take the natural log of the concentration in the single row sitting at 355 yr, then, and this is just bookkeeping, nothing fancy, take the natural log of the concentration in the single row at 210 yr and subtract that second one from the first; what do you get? -0.038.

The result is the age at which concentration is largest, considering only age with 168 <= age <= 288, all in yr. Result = 260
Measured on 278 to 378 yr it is 305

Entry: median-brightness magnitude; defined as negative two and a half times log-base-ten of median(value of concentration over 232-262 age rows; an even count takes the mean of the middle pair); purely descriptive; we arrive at -1.15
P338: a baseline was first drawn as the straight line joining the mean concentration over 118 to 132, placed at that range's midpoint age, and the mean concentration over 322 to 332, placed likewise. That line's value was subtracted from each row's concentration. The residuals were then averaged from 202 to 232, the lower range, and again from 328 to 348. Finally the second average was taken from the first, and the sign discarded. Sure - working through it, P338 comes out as 0.00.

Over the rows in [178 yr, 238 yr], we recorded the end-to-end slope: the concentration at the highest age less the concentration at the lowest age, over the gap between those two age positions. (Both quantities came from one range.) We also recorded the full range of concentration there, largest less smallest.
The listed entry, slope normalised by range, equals 0.02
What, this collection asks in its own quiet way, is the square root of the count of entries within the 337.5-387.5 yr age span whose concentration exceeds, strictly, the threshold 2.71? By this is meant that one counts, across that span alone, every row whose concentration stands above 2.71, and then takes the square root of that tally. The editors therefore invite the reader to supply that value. 2.8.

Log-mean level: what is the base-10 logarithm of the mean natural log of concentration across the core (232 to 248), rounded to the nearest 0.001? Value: 0.025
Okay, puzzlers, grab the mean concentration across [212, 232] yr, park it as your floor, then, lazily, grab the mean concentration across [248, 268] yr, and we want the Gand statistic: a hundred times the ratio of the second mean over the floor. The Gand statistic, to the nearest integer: 101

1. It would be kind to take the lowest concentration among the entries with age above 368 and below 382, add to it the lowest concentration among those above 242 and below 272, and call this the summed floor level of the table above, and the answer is 5.5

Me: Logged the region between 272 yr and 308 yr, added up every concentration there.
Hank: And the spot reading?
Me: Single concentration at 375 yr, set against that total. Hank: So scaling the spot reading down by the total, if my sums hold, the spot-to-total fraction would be 0.1449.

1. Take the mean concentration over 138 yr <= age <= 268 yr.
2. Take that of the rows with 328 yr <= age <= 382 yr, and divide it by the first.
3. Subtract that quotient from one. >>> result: -0.046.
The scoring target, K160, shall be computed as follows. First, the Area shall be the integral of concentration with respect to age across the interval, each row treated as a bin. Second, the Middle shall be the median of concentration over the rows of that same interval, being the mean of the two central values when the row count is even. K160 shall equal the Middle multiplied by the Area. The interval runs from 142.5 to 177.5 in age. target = 213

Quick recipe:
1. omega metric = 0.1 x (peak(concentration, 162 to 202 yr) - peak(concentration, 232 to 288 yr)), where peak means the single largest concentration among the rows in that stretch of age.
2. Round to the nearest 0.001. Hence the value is -0.028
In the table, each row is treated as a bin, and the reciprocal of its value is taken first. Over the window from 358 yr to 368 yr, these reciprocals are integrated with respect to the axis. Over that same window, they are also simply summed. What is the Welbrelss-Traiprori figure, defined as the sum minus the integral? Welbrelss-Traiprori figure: -2.95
